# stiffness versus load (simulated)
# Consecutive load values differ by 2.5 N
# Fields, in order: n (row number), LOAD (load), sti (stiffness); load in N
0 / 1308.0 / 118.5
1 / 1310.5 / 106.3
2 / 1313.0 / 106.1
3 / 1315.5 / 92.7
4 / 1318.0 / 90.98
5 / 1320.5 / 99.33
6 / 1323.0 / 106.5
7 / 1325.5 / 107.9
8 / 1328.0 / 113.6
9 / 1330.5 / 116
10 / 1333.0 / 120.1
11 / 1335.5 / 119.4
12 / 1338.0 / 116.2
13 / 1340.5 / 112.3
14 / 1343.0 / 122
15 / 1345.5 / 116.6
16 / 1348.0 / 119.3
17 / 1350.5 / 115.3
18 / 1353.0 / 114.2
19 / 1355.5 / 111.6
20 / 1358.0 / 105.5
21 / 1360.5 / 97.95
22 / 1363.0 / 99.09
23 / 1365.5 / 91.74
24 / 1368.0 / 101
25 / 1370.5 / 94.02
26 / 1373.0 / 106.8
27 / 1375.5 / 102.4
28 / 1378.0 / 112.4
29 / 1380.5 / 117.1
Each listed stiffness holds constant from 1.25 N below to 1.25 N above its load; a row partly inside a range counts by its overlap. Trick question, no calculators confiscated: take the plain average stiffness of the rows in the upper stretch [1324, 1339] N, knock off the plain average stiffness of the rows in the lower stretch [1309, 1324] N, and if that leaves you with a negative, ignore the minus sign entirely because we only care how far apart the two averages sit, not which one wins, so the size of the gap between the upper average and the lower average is 15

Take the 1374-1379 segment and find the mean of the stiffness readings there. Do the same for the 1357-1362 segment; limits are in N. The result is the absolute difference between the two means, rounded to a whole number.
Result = 6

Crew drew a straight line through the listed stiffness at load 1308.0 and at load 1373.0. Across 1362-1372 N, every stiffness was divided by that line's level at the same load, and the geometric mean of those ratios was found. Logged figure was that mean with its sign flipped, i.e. -0.89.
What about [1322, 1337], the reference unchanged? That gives -0.99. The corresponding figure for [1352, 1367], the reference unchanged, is -0.94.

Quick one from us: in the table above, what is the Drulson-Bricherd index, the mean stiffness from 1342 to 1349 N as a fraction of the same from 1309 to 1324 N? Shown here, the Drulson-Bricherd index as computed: 1.19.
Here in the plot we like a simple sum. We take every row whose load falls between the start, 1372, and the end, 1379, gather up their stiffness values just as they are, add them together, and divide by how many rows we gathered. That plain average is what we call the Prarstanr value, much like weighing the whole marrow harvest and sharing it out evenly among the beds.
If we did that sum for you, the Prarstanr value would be 107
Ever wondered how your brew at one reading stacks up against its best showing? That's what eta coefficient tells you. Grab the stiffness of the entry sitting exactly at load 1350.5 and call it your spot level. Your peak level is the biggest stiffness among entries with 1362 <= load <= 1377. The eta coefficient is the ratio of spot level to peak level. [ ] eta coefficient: 1.08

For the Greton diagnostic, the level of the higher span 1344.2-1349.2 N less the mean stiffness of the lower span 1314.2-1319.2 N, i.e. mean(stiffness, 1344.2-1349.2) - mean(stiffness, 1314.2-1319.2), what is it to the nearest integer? 26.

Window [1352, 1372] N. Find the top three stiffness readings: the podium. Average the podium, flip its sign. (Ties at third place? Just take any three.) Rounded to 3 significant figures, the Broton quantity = -110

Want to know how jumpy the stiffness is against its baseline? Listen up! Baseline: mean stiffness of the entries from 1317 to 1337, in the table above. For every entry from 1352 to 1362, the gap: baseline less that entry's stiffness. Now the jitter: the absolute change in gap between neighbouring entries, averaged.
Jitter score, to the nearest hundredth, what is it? 5.42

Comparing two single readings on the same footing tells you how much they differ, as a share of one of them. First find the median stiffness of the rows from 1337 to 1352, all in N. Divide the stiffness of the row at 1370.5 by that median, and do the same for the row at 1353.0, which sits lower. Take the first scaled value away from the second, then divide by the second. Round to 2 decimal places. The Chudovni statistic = 0.18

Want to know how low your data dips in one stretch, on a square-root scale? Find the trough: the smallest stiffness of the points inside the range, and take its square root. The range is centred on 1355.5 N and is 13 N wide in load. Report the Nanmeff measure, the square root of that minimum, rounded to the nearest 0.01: 9.90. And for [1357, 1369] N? 9.58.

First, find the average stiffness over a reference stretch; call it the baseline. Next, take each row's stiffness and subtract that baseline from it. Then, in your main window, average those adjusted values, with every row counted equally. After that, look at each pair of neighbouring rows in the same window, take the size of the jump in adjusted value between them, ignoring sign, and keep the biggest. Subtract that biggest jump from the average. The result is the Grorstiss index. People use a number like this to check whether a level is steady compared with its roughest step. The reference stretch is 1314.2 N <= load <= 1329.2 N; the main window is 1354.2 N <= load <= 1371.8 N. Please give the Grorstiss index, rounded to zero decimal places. -11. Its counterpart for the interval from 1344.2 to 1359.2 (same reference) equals 6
